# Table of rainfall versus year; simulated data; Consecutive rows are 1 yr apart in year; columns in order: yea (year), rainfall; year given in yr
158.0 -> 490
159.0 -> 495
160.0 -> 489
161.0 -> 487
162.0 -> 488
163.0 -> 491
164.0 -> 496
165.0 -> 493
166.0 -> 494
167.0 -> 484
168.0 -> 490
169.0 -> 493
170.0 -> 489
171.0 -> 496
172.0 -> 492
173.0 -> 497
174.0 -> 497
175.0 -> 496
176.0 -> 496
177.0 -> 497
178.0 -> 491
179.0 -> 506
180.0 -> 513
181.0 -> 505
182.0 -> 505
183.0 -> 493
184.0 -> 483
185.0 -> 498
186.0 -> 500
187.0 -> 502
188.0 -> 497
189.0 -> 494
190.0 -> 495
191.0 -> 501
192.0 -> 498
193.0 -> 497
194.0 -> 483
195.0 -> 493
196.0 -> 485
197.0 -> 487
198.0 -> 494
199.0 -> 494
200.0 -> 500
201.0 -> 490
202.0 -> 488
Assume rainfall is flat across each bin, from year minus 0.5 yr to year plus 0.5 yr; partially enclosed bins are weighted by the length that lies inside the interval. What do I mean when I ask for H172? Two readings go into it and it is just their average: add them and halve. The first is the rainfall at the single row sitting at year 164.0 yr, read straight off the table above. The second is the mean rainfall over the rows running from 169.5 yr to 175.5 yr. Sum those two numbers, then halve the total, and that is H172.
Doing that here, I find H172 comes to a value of 495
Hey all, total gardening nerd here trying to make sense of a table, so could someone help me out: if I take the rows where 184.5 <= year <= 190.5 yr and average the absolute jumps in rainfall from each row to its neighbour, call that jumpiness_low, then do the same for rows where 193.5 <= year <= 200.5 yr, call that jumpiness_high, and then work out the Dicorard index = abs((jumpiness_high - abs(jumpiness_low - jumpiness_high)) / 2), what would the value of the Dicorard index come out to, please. 1.3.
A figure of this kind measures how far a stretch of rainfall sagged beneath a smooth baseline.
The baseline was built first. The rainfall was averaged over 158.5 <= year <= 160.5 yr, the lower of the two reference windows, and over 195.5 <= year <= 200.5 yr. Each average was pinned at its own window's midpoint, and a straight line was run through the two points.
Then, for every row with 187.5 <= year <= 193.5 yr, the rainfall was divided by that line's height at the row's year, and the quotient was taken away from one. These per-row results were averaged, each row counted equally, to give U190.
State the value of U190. -0.010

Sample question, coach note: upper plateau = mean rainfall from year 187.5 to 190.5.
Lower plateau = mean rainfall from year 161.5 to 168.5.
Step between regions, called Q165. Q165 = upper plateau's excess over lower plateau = 4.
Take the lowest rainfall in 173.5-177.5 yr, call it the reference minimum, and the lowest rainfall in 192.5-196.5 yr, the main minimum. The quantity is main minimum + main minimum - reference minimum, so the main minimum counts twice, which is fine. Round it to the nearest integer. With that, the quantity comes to 470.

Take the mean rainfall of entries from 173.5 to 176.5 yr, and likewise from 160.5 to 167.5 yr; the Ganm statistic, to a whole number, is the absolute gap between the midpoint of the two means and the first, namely 3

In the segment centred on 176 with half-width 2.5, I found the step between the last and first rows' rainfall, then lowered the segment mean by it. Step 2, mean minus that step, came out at 501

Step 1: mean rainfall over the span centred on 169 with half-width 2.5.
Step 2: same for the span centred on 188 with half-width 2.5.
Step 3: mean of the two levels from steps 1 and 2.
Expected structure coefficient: 494.0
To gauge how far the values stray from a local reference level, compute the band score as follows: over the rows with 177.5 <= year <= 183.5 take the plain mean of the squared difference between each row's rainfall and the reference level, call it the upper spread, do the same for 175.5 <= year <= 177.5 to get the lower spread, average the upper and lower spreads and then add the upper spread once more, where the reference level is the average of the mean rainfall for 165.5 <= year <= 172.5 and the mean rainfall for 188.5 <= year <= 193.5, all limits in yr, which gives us 191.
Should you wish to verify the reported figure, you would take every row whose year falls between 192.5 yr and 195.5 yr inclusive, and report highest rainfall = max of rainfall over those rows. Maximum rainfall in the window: 497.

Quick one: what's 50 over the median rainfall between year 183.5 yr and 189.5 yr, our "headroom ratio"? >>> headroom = 0.1005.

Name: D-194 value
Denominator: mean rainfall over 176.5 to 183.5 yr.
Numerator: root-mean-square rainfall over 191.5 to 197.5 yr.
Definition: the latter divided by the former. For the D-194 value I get 0.98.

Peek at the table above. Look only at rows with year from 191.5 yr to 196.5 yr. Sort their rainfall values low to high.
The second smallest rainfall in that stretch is 485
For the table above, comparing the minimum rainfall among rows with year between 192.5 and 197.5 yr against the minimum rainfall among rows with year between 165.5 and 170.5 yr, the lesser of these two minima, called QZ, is 483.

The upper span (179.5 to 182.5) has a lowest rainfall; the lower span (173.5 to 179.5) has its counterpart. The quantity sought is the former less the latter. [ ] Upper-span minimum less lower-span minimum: 14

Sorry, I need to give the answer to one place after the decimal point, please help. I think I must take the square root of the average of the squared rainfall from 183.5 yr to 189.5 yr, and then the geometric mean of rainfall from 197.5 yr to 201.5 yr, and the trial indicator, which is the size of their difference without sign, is 1.2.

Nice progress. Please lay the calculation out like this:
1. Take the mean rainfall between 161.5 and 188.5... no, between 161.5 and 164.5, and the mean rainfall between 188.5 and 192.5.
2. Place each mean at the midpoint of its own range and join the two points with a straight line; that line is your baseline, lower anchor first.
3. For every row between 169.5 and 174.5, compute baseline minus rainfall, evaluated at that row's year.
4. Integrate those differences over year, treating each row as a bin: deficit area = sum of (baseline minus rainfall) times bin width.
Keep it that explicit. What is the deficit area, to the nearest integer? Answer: -4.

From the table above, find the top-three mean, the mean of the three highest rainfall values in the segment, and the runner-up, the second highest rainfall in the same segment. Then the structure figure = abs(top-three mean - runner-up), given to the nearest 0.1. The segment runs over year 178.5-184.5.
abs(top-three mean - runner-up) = 2.0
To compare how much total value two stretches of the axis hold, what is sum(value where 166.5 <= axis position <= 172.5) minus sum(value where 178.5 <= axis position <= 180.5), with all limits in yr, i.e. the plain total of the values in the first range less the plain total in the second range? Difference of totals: 1925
